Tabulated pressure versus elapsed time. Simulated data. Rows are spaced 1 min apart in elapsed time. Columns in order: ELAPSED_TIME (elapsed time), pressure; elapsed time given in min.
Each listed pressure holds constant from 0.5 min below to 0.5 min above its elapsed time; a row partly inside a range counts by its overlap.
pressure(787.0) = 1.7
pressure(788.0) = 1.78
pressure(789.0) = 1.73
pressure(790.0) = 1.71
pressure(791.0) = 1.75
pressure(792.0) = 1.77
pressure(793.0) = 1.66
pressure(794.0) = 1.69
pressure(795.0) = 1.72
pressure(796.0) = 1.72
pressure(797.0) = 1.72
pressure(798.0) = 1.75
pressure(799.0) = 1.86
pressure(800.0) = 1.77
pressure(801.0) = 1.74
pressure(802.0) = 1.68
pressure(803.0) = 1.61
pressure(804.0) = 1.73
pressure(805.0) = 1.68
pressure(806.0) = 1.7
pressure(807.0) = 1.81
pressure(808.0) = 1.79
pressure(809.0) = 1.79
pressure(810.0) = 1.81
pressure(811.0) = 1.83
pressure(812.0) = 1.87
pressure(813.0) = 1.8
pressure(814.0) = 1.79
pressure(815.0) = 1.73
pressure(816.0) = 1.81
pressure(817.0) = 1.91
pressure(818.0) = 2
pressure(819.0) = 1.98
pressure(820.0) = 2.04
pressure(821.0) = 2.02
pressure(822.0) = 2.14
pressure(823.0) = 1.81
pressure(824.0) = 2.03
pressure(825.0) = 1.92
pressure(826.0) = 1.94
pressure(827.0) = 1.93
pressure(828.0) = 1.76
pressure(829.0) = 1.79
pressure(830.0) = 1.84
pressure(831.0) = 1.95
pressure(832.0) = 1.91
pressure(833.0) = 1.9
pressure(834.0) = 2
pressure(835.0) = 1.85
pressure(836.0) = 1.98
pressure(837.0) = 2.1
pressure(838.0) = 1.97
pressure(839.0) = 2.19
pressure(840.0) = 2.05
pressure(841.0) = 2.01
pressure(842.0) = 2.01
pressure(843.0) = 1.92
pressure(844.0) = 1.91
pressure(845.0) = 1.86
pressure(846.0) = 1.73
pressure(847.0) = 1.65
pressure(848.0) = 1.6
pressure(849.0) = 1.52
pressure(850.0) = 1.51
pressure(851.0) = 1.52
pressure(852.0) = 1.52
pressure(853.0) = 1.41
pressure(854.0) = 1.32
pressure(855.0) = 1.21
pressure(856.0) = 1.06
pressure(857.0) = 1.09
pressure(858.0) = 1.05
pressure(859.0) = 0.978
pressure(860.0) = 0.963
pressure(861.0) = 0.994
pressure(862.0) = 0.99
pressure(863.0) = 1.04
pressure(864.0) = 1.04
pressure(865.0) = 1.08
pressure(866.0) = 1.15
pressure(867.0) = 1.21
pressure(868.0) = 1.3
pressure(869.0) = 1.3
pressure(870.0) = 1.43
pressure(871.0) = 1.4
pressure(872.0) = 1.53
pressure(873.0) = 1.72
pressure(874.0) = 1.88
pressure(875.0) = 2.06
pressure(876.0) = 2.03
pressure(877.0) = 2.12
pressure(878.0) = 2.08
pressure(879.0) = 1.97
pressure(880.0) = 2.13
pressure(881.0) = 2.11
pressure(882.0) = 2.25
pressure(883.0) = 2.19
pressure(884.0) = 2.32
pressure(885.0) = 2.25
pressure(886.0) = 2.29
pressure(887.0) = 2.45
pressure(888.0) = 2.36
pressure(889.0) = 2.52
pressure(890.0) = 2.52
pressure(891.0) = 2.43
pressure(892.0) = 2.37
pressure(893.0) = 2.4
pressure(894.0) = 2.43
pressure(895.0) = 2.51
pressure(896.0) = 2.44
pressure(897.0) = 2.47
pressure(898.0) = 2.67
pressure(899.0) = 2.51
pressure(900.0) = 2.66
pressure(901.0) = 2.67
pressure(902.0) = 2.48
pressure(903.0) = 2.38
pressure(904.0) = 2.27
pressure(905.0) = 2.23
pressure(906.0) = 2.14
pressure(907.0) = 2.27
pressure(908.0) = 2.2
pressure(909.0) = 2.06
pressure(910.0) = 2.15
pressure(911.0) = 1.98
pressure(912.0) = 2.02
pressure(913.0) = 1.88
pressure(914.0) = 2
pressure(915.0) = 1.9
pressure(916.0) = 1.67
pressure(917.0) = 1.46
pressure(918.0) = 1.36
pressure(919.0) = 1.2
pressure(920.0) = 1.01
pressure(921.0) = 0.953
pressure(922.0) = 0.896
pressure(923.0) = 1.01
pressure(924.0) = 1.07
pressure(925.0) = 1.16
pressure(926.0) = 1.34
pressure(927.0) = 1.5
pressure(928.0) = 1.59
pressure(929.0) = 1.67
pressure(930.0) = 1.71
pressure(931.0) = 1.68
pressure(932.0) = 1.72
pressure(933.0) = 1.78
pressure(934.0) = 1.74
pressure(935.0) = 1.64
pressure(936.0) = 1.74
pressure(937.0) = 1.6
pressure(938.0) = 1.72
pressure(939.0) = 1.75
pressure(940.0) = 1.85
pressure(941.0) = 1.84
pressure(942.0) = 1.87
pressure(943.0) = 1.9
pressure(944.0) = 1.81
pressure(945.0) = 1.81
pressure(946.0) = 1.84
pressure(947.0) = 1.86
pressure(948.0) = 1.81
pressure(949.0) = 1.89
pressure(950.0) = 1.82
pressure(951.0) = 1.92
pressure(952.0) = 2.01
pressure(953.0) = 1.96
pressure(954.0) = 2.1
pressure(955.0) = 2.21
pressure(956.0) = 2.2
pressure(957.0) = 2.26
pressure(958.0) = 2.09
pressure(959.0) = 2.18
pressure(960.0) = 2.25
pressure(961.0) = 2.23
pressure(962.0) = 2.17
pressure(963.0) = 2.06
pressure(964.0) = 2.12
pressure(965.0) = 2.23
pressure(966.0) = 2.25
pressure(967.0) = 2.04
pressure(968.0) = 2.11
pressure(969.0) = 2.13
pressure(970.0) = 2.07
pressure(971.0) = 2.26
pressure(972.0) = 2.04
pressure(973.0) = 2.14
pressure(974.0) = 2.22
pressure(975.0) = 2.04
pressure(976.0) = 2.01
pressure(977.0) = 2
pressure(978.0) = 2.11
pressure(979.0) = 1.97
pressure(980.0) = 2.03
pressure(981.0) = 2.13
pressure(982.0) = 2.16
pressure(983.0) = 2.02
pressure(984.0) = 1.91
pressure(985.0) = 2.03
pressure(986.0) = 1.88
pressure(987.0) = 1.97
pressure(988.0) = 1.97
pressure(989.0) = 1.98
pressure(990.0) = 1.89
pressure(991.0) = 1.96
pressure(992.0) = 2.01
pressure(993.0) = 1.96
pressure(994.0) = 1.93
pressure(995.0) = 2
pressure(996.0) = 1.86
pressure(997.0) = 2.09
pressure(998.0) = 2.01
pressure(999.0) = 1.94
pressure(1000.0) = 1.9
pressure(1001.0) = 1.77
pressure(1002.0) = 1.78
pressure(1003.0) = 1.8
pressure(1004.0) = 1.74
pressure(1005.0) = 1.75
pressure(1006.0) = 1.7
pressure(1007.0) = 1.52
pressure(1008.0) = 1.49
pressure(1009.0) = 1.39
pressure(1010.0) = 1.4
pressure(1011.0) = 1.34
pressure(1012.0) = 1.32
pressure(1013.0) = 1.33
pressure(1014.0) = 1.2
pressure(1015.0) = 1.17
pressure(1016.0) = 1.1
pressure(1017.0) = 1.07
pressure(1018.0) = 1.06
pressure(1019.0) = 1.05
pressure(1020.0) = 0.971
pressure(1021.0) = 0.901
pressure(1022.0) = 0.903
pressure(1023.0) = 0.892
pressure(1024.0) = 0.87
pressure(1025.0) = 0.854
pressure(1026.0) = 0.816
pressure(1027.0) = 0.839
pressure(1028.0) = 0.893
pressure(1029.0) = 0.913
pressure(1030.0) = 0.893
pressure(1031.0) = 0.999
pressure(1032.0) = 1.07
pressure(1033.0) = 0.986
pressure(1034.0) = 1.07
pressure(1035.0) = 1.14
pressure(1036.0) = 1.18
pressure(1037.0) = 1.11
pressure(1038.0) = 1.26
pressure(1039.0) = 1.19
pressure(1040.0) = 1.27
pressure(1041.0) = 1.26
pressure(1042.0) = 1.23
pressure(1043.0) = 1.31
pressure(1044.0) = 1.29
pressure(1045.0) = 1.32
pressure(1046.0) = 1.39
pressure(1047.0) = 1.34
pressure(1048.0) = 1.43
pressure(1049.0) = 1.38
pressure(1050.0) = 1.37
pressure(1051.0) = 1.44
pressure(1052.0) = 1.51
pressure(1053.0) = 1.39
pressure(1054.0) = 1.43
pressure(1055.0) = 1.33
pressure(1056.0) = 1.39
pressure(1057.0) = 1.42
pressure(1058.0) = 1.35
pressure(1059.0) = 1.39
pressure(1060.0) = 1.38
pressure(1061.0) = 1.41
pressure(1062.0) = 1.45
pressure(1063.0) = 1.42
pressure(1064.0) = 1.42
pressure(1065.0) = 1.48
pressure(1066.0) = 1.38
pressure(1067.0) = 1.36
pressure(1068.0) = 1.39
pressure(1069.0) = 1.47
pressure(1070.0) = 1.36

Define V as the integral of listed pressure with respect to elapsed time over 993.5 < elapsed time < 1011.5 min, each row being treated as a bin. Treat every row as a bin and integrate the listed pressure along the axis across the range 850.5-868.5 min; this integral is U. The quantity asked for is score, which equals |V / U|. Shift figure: 1.50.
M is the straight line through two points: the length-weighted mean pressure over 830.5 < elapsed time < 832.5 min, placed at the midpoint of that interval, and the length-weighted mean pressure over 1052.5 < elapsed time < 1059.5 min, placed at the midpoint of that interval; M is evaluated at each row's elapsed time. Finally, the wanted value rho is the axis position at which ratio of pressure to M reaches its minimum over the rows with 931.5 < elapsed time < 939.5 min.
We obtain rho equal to 937.0 min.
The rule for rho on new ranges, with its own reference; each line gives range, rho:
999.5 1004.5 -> 1004.0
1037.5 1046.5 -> 1039.0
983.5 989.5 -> 986.0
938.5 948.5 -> 939.0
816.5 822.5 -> 817.0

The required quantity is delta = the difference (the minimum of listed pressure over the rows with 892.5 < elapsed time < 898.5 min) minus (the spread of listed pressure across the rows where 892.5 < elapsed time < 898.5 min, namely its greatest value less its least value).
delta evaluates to 2.13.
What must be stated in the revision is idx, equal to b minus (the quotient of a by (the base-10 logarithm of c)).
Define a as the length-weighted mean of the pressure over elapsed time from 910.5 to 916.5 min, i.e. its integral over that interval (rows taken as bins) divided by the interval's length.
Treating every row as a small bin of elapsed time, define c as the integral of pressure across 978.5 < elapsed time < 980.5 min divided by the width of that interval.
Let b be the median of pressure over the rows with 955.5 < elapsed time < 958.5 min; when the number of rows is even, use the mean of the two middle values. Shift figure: -4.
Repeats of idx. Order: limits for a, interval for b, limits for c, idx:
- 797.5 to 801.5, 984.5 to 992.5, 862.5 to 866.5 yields -53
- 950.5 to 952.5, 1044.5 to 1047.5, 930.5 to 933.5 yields -7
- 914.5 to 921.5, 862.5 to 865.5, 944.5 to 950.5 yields -4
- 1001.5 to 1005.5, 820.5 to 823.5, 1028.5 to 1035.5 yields -401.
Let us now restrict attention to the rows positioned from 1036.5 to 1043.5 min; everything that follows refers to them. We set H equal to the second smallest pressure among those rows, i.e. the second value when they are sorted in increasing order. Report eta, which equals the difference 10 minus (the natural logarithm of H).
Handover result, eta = 9.8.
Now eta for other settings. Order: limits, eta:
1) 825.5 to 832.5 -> 9.4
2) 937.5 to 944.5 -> 9.4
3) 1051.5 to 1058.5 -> 9.7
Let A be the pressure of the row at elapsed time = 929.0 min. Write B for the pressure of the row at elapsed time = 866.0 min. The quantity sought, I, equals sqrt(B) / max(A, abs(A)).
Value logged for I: 0.64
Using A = 1.67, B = 1.15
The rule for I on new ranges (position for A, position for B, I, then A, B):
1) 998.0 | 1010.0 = 0.59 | 2.01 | 1.4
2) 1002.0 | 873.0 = 0.74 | 1.78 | 1.72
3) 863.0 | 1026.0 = 0.87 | 1.04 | 0.816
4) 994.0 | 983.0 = 0.74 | 1.93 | 2.02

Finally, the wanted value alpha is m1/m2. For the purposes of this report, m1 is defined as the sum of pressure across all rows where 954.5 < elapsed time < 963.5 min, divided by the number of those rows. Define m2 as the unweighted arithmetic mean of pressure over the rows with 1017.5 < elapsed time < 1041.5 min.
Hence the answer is 2.1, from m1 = 2.18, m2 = 1.02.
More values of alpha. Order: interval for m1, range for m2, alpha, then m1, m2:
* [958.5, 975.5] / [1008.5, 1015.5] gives 1.6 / 2.15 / 1.31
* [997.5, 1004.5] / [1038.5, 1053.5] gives 1.4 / 1.85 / 1.34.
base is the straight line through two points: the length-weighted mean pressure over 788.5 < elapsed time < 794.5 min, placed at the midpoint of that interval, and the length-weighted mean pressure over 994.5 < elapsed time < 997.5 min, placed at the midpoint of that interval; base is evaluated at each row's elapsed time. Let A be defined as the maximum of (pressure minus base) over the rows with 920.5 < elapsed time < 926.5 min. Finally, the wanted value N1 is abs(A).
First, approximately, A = -0.55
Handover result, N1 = 0.55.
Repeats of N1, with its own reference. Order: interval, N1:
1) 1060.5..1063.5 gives 0.62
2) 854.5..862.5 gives 0.59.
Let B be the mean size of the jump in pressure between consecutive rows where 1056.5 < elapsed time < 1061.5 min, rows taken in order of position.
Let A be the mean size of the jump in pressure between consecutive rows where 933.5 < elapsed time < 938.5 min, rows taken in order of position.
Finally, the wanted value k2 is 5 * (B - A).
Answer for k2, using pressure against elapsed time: -0.39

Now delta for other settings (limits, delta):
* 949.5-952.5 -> 1.63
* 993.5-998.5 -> 1.63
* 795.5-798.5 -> 1.69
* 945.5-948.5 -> 1.76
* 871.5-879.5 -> 0.94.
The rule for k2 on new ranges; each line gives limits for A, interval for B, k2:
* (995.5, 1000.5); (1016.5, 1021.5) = -0.31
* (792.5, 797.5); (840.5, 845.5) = 0.11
